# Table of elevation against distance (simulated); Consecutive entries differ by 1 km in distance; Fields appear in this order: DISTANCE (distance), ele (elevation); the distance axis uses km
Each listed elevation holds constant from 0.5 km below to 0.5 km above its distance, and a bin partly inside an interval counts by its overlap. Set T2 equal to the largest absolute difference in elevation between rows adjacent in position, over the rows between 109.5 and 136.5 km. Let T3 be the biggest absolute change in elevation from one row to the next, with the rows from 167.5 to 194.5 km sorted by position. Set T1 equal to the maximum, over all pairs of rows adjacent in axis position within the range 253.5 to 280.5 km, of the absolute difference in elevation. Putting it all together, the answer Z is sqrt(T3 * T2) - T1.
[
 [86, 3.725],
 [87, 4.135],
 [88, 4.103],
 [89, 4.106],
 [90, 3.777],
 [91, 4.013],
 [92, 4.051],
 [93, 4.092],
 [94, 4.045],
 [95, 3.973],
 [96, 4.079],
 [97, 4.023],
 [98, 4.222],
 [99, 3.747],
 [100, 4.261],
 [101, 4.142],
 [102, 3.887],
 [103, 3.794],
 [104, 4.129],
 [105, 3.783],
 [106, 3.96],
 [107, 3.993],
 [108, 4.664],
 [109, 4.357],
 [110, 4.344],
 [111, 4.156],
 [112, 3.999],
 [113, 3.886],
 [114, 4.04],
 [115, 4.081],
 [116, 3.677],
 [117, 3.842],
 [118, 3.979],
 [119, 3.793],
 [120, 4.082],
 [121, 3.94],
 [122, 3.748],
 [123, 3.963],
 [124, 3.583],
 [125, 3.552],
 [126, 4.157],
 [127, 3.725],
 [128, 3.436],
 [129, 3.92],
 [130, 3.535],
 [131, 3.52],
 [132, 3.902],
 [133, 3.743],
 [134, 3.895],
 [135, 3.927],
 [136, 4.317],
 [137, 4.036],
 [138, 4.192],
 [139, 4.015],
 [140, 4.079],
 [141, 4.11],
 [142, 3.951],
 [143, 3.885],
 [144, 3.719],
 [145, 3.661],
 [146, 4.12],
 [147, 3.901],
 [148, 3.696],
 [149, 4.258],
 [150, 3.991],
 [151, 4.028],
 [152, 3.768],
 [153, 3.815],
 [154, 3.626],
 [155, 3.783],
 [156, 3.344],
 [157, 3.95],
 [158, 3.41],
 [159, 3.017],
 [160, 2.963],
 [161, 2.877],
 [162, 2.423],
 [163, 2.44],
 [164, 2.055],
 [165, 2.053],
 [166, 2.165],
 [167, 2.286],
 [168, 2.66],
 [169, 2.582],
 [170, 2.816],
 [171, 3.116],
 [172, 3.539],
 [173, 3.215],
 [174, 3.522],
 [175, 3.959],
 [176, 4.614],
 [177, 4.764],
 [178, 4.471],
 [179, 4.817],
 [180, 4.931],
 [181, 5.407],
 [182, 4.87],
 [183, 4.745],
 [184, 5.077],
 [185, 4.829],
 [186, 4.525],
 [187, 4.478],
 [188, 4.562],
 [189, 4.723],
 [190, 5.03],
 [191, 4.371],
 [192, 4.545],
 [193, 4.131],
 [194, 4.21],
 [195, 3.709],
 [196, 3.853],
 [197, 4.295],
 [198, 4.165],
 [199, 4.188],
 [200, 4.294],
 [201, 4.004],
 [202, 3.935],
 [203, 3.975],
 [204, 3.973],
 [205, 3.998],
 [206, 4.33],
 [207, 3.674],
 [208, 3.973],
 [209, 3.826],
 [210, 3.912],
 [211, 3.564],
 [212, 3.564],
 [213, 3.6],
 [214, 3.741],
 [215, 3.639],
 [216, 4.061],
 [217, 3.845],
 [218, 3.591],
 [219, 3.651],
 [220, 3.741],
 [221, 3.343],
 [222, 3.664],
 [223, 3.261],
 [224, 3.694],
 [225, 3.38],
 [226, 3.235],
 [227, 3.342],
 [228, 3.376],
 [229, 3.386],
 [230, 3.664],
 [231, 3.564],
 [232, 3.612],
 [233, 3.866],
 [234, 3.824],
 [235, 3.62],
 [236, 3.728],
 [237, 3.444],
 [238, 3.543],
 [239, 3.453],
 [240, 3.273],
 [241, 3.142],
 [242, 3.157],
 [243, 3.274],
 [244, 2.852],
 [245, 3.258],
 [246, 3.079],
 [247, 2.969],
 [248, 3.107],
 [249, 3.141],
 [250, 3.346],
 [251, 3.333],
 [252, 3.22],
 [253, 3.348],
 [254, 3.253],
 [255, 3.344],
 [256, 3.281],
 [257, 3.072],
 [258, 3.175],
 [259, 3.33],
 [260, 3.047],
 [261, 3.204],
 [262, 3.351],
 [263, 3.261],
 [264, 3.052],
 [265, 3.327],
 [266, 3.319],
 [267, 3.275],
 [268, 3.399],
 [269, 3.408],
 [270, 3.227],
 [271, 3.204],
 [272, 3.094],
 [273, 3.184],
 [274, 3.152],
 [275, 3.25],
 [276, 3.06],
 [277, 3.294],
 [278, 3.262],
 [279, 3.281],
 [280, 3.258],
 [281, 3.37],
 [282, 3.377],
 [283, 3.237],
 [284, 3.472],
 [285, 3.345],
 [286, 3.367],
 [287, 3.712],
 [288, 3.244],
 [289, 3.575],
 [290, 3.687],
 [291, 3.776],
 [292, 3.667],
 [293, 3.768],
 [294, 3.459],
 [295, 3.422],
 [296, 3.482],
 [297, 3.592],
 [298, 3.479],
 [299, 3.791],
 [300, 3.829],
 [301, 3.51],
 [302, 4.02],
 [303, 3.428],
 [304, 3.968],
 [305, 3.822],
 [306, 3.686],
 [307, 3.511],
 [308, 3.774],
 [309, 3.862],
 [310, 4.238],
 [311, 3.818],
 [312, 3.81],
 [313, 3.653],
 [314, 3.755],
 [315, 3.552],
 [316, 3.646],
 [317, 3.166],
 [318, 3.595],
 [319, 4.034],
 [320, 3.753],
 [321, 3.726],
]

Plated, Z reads 0.35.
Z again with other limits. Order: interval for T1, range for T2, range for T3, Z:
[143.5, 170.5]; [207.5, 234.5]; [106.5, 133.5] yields -0.07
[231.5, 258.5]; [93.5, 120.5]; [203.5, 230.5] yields 0.24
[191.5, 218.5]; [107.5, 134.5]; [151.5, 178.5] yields -0.03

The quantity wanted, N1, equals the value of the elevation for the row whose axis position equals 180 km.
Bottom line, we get 4.931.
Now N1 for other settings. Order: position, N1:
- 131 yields 3.52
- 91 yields 4.013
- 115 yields 4.081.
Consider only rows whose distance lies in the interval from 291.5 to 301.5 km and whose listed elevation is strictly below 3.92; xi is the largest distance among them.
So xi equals 301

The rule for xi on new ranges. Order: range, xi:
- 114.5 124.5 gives 124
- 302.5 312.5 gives 312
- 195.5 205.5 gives 196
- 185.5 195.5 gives 195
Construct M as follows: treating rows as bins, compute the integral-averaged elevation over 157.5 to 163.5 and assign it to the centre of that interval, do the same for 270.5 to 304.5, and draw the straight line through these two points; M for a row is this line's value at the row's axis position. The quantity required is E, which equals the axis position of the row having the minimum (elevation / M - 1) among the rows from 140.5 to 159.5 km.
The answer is 159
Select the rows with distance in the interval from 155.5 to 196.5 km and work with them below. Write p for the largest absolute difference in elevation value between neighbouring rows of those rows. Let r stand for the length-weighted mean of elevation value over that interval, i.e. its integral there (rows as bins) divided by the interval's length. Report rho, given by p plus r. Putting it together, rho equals 4.4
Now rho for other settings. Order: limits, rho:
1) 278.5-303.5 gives 4.1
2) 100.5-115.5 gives 4.8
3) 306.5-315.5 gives 4.2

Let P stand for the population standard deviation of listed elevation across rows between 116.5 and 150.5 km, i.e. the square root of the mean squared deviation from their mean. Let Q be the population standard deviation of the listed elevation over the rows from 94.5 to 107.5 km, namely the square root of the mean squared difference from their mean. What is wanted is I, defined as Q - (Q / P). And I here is -0.6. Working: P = 0.22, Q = 0.16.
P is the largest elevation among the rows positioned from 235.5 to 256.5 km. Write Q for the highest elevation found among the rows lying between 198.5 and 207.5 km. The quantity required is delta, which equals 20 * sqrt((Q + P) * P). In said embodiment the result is 110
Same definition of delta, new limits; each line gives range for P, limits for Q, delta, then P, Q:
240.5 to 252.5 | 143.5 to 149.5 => 101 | 3.346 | 4.258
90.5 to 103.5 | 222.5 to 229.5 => 116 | 4.261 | 3.694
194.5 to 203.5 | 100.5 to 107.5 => 120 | 4.295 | 4.142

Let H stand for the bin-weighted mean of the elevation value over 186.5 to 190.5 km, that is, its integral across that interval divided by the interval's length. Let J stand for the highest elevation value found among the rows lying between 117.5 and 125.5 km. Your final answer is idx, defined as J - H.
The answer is -0.62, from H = 4.7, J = 4.082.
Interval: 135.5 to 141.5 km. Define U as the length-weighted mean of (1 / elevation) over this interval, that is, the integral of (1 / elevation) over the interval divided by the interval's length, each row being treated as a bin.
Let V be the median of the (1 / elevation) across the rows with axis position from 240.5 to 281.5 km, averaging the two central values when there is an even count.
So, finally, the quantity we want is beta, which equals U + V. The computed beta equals 0.55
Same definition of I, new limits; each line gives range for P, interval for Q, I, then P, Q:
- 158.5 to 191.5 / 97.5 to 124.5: 0.0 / 1.07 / 0.23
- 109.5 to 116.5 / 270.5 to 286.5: -0.4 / 0.19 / 0.11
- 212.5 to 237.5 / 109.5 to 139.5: -0.9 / 0.20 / 0.23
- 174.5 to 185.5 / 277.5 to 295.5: -0.3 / 0.35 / 0.18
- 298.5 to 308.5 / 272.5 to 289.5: -0.7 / 0.19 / 0.15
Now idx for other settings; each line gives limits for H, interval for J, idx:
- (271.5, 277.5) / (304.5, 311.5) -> 1.07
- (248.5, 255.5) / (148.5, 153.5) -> 0.97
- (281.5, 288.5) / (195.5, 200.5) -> 0.90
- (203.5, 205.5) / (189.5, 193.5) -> 1.04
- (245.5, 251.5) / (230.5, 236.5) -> 0.70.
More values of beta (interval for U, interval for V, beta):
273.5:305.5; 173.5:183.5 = 0.50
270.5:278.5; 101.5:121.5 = 0.56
